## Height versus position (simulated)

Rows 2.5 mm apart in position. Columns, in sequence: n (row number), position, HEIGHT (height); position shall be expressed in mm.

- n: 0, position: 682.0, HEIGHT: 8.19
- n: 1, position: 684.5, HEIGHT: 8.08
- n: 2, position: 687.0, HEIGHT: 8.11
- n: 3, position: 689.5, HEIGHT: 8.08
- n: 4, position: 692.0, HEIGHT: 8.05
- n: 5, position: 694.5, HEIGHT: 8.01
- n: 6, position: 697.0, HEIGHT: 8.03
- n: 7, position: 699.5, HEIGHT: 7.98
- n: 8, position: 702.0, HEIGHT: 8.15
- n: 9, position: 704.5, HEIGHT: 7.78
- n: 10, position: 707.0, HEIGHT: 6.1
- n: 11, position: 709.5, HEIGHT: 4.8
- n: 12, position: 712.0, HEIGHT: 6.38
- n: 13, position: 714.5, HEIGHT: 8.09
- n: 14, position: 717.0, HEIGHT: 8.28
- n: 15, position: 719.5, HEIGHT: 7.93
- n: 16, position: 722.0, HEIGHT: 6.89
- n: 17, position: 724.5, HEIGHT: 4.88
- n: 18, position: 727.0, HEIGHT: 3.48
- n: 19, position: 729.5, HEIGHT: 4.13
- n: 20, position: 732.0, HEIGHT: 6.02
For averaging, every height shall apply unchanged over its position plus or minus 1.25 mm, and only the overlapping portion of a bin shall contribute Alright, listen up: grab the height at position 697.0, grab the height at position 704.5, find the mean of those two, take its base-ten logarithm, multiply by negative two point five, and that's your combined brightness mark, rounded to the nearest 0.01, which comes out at -2.24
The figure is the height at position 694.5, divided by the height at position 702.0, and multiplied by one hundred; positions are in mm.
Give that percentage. 98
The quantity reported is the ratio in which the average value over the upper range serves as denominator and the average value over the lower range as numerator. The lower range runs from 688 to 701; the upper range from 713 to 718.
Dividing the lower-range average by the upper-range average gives 1.0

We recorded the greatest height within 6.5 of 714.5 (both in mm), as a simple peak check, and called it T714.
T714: 8.28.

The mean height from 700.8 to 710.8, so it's 6.7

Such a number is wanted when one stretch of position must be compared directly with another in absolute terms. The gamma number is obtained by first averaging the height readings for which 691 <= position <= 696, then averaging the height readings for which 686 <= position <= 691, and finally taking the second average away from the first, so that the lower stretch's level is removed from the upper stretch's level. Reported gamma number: -0.1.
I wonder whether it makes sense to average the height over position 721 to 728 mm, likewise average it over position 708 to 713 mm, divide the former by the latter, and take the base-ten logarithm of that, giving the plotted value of -0.041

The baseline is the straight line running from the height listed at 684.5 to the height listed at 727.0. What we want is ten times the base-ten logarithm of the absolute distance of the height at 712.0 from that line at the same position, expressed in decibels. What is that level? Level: 1.1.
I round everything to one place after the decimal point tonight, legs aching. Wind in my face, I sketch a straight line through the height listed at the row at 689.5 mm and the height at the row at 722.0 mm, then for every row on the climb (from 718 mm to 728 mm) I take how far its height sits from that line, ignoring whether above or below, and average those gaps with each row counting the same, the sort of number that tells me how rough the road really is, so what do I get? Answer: 1.5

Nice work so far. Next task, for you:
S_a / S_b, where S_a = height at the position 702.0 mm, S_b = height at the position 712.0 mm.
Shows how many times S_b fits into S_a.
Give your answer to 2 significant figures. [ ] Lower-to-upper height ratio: 1.3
